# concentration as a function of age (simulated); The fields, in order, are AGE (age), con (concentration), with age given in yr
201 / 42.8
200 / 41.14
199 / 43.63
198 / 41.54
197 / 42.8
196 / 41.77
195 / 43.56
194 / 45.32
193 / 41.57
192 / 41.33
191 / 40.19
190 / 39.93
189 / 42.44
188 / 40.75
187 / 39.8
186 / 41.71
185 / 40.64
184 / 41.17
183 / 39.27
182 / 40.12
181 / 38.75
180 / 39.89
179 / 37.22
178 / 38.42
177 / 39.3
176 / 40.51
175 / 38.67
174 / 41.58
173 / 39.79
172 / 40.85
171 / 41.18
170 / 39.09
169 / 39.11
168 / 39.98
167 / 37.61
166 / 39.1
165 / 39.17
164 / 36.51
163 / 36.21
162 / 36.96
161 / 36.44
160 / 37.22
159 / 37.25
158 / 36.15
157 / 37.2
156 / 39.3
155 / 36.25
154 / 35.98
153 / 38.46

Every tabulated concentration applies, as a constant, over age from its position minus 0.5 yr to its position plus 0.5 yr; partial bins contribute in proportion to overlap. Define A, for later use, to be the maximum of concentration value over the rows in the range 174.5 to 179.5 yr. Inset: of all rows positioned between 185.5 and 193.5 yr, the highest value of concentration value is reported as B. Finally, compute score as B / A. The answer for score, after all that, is 1.05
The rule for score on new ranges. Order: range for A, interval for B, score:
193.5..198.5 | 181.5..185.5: 0.91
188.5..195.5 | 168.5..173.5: 0.91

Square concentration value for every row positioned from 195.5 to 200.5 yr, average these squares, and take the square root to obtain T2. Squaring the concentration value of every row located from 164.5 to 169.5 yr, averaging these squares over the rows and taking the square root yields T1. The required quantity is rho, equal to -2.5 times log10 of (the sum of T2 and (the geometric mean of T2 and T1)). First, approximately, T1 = 39.0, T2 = 42.2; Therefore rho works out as -4.79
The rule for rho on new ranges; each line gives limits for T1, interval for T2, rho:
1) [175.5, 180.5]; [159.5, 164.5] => -4.68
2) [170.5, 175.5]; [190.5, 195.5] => -4.81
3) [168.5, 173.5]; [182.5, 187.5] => -4.77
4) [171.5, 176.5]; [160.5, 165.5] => -4.70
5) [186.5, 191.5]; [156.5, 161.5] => -4.70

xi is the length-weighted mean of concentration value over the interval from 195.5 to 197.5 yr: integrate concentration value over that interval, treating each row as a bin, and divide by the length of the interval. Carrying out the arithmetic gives 42.3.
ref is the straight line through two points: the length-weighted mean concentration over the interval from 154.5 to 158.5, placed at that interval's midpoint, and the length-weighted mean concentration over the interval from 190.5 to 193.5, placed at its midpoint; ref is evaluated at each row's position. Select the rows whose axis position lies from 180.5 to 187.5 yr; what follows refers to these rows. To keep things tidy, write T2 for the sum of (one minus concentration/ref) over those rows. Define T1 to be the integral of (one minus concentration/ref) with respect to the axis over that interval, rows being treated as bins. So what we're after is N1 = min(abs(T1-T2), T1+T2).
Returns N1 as -0.012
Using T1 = -0.01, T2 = -0.01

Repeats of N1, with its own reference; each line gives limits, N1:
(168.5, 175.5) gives -0.415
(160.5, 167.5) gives 0.000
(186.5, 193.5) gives -0.015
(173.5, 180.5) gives 0.000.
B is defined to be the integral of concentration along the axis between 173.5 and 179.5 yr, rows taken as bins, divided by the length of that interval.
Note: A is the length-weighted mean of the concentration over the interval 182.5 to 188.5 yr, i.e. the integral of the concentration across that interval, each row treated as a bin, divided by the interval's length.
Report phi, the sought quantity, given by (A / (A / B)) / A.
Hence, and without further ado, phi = 0.97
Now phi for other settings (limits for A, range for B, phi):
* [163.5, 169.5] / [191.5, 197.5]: 1.11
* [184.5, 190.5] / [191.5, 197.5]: 1.05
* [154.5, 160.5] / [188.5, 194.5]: 1.12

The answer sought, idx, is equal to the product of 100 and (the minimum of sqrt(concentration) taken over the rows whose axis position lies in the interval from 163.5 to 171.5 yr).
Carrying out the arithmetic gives 604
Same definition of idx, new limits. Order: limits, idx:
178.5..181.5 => 610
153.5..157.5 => 600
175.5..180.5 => 610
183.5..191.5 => 631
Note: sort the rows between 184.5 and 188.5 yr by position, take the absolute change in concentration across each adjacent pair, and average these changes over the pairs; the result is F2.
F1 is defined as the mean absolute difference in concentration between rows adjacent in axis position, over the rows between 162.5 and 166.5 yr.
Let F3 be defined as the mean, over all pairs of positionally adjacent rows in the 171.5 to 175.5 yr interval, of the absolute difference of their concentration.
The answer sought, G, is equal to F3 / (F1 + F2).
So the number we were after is 0.83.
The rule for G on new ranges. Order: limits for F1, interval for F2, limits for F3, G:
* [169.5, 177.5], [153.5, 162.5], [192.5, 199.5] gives 0.72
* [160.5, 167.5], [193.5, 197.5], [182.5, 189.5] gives 0.54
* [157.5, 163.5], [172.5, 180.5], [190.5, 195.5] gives 0.71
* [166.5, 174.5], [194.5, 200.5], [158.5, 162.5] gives 0.15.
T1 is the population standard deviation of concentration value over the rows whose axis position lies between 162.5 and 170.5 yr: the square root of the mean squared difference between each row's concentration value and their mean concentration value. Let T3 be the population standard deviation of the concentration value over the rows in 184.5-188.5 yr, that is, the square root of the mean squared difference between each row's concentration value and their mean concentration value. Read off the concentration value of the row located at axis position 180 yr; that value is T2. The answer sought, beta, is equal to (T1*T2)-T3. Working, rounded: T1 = 1.30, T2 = 39.89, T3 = 0.68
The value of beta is 51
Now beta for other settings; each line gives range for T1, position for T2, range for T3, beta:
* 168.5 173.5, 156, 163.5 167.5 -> 33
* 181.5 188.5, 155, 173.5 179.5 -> 26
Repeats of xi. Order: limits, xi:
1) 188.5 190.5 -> 41.2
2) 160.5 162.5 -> 36.7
